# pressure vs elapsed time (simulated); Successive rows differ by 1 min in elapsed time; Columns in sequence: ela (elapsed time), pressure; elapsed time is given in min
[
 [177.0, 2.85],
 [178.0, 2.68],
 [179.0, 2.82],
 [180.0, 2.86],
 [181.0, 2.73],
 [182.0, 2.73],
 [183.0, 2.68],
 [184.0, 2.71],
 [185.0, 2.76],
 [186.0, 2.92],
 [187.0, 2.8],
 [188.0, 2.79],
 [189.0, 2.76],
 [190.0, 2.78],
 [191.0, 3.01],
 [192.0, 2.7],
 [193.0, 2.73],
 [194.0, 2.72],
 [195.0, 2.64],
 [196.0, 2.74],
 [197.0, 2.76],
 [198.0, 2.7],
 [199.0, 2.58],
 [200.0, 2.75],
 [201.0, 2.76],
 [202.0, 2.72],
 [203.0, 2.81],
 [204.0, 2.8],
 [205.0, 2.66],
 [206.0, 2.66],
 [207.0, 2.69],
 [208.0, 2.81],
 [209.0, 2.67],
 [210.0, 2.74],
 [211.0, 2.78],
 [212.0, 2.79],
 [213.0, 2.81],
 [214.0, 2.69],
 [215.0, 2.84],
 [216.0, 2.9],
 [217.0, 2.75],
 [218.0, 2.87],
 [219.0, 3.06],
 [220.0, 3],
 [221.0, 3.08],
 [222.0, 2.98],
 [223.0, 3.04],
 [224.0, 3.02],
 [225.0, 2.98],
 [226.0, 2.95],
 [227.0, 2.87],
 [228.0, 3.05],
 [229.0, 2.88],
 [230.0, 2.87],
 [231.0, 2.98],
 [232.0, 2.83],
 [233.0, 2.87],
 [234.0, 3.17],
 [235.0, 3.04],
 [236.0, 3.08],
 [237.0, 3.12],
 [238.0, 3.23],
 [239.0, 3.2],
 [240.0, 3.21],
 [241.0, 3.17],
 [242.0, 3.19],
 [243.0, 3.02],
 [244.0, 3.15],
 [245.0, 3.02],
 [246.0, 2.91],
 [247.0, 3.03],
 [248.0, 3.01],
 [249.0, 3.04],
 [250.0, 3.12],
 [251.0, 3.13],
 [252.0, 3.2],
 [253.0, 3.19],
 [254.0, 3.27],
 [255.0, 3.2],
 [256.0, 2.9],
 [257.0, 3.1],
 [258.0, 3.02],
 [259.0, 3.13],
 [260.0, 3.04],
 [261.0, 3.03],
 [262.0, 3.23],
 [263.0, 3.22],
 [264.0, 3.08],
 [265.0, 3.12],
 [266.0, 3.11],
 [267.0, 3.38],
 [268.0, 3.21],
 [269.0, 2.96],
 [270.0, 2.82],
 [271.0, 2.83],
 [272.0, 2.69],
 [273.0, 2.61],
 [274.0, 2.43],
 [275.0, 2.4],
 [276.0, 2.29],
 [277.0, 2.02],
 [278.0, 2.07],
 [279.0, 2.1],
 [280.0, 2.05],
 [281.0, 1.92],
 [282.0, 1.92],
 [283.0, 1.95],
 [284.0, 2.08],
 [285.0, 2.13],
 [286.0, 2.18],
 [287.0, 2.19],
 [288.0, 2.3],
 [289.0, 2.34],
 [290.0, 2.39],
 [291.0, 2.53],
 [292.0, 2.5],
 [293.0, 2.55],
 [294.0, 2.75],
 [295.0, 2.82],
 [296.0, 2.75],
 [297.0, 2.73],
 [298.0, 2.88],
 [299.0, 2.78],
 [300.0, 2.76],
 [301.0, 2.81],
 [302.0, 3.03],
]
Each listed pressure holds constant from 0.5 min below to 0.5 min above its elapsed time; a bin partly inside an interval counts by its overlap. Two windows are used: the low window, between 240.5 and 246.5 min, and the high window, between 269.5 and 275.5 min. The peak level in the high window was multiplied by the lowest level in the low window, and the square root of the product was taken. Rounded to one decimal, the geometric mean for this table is 2.9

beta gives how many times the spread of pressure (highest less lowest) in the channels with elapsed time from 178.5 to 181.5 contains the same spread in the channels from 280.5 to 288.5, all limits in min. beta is 0.34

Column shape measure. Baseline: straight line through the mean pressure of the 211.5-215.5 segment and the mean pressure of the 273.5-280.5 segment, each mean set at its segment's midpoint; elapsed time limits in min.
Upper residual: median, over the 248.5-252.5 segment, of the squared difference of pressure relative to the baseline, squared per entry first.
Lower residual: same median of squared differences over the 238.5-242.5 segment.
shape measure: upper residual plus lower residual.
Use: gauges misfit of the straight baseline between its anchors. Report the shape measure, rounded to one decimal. 0.9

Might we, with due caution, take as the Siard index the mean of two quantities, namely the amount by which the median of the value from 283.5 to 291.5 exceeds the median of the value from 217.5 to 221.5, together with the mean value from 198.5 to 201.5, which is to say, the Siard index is 0.96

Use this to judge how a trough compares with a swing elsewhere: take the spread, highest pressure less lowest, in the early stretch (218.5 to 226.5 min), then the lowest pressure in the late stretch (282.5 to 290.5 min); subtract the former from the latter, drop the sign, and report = 1.8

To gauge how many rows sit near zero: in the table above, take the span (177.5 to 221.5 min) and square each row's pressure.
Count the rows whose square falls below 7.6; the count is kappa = 21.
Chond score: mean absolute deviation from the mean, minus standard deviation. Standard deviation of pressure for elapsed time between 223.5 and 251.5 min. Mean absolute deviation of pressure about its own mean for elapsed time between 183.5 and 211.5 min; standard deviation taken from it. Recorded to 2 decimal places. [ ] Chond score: -0.06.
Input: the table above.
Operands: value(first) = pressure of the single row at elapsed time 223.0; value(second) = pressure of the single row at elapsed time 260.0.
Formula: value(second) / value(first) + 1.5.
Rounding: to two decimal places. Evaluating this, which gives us 2.50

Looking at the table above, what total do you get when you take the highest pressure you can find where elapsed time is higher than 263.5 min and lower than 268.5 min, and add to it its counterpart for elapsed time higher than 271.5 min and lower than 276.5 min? 6.07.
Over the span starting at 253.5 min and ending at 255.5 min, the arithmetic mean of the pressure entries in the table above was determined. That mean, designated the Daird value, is 3.2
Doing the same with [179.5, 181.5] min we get 2.8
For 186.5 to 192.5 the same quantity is 2.8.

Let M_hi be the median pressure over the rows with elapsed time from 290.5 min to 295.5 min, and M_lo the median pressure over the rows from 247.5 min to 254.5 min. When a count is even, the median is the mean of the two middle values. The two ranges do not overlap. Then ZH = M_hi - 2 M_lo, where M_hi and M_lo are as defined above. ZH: -3.71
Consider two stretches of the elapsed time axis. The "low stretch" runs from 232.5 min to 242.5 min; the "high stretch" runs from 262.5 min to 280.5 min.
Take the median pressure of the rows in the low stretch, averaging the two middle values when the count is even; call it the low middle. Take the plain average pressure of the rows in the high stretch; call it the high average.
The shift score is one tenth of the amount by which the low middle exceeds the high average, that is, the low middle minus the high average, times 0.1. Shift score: 0.048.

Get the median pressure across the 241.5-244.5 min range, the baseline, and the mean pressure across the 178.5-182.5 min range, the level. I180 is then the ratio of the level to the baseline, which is 0.88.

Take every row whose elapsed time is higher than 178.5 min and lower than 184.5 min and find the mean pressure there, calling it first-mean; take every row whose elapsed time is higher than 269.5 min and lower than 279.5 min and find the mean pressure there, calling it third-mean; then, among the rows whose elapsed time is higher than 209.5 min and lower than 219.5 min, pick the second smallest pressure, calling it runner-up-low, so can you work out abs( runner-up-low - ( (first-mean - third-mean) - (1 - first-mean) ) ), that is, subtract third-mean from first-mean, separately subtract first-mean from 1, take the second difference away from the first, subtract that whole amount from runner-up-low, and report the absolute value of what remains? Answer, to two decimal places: 0.66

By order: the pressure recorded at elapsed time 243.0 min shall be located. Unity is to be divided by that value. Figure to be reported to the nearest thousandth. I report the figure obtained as 0.331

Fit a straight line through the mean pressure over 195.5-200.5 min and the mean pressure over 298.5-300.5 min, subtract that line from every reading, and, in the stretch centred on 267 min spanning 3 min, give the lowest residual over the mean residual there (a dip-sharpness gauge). 0.7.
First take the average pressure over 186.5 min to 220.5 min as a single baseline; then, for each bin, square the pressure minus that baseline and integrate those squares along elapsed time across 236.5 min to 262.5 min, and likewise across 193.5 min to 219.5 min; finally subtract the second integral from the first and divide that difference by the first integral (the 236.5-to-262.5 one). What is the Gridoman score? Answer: 0.93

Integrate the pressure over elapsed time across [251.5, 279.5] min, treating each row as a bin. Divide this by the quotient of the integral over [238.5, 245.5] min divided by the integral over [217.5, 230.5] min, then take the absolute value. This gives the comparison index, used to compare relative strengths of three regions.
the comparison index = 142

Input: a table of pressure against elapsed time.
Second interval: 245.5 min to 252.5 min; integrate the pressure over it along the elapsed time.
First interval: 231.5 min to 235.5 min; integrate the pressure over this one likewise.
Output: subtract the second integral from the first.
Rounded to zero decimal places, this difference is -10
